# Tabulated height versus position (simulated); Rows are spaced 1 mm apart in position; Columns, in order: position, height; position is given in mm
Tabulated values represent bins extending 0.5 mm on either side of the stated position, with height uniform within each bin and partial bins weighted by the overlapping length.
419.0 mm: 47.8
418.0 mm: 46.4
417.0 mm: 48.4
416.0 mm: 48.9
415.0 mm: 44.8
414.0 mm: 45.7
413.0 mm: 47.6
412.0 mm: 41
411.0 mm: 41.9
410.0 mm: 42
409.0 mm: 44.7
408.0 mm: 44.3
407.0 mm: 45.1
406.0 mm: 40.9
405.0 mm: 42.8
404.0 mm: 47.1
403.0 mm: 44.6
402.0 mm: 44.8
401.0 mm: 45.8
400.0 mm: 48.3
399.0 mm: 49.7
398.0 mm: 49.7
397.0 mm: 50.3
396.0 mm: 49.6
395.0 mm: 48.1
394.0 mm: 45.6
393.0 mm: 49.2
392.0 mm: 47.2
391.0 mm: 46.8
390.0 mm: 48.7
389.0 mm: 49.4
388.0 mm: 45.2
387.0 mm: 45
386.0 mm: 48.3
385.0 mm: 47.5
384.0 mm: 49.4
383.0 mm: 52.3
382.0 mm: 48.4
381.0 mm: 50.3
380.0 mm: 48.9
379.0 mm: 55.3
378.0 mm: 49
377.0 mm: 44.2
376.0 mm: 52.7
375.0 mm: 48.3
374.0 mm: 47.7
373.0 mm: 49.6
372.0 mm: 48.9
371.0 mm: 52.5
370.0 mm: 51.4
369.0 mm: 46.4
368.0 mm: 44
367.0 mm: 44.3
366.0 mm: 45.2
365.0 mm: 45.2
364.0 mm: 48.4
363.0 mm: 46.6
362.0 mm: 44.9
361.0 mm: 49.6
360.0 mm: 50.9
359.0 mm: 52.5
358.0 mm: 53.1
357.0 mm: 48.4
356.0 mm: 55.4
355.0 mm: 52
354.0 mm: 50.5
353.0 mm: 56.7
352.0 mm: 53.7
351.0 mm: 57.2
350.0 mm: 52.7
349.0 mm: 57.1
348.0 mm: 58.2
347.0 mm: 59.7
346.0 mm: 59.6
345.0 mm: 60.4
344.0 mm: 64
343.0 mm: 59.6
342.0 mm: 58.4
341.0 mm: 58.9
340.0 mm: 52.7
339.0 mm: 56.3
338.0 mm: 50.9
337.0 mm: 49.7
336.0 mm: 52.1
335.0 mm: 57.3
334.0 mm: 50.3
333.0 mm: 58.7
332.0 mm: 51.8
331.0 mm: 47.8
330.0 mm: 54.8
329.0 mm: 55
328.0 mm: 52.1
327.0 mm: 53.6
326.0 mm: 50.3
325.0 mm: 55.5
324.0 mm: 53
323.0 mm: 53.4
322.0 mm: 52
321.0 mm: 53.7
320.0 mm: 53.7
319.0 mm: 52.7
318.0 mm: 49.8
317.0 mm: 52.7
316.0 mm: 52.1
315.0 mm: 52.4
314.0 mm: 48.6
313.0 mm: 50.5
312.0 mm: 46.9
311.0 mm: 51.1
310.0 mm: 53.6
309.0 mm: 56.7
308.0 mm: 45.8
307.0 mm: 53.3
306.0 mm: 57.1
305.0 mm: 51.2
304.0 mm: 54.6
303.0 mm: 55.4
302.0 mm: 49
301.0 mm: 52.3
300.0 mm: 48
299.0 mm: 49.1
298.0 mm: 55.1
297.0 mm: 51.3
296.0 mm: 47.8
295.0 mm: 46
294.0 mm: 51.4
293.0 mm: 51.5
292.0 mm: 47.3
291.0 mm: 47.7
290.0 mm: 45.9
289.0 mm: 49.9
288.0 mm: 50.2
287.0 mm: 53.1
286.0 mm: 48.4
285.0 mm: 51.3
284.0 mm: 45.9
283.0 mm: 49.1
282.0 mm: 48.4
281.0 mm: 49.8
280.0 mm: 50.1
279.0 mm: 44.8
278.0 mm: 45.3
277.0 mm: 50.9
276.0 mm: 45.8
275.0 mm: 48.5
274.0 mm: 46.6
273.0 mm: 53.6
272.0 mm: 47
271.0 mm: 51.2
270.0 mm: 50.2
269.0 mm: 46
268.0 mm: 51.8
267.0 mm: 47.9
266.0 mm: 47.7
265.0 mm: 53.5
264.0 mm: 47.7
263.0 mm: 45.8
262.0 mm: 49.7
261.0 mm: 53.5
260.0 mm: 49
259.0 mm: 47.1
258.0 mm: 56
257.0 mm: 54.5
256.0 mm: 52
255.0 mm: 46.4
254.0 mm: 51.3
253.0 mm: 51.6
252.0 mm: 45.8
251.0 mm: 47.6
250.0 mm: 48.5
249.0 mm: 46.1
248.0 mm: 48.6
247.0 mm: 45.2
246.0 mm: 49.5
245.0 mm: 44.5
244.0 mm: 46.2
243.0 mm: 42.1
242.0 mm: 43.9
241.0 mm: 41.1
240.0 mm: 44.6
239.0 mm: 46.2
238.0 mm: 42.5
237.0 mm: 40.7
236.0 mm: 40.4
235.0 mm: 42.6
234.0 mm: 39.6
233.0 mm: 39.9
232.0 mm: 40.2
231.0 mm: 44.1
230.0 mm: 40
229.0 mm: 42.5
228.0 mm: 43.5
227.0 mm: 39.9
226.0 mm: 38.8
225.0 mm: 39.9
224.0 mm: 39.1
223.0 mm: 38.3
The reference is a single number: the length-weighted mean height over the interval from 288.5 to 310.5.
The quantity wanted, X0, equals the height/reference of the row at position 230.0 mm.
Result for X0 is 0.79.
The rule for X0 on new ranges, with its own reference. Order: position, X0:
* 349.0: 1.12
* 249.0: 0.91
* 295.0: 0.90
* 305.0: 1.01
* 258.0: 1.10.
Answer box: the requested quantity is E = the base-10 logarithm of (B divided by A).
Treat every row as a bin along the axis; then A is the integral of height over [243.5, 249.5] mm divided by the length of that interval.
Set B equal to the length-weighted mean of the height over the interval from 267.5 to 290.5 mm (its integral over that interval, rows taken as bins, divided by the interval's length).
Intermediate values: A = 47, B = 48.9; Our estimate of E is 0.020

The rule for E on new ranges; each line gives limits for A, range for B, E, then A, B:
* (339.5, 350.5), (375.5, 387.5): -0.073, 58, 49.3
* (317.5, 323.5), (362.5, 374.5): -0.044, 53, 47.5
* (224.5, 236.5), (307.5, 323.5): 0.100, 41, 51.6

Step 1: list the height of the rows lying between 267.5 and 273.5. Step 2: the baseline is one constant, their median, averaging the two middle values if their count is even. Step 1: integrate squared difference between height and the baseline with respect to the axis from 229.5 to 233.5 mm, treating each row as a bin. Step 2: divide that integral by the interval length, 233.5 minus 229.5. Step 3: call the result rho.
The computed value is 96.2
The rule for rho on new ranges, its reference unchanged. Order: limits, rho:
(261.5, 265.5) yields 10.5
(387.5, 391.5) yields 12.8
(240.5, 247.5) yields 43.2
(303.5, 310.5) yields 18.8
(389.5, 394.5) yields 11.9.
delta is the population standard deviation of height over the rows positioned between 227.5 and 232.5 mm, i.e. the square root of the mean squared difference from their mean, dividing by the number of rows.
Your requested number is 1.7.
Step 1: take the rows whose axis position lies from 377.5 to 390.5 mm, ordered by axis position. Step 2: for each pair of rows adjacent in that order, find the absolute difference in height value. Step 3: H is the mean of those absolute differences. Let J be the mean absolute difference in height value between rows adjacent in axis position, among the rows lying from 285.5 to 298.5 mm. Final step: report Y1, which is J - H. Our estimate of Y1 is -0.1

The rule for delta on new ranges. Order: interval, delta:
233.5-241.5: 2.1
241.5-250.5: 2.3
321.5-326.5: 1.7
